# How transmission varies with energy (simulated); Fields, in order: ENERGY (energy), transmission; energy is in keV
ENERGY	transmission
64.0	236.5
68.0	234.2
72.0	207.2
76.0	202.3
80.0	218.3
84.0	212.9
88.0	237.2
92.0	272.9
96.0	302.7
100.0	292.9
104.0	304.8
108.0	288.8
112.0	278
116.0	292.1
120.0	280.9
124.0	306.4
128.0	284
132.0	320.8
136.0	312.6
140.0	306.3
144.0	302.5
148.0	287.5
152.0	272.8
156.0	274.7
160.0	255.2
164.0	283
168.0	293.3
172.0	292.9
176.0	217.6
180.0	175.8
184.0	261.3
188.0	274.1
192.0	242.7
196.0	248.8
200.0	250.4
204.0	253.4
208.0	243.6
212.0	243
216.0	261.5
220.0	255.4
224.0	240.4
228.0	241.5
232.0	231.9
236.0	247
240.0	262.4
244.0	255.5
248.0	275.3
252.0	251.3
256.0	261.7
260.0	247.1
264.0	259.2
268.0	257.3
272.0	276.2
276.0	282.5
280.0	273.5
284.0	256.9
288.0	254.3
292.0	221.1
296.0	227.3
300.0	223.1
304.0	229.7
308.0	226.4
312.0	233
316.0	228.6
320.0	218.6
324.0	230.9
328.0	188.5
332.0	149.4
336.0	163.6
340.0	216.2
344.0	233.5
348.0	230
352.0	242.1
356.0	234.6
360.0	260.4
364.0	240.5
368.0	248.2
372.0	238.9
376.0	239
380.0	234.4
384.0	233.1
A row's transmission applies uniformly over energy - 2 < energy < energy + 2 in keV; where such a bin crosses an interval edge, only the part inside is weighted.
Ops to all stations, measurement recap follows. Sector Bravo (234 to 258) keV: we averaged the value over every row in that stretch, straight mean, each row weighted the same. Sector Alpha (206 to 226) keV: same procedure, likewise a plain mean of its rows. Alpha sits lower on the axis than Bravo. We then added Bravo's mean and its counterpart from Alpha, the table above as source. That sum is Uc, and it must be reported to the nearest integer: 508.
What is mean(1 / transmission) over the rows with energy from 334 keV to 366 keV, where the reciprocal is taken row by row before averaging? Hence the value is 0.0045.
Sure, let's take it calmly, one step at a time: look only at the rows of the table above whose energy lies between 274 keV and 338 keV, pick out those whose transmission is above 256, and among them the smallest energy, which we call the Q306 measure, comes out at 276.0 keV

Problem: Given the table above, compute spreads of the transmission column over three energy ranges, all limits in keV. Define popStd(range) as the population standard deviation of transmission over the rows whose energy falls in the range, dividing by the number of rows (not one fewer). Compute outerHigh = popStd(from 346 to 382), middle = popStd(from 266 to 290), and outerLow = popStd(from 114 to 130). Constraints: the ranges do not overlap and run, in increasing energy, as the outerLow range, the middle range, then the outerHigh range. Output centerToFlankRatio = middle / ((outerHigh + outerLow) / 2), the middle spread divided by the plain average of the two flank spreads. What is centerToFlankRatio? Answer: 1.20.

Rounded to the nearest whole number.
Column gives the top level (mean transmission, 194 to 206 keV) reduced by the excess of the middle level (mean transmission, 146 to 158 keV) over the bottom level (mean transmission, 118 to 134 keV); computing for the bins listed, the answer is 271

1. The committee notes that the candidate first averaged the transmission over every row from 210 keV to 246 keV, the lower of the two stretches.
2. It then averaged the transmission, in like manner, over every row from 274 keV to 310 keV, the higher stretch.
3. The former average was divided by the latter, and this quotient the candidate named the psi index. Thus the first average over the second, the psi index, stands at 1.02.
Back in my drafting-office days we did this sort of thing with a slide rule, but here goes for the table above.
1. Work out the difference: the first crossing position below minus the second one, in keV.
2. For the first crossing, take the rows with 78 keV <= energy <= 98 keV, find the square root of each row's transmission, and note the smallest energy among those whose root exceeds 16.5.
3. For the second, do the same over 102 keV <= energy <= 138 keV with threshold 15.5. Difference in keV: -12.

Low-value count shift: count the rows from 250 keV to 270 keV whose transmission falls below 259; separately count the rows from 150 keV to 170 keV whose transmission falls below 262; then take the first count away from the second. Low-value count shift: -2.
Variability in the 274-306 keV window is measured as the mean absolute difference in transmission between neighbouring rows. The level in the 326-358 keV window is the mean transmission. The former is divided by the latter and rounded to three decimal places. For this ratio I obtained 0.054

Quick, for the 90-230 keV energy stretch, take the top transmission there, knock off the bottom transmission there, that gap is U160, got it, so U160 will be 145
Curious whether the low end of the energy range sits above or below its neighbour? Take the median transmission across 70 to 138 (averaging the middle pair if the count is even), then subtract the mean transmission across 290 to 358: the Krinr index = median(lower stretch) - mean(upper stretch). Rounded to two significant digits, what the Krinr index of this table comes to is 67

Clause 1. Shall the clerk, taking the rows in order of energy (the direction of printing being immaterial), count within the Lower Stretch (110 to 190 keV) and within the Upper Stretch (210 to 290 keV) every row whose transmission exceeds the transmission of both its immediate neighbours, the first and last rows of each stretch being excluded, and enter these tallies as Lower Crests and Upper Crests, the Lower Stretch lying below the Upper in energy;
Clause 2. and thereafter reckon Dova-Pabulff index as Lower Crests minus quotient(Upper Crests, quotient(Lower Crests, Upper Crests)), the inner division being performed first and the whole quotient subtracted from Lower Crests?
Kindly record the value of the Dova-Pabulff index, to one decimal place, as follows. -4.8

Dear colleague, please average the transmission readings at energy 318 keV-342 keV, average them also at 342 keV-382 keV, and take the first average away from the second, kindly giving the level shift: 46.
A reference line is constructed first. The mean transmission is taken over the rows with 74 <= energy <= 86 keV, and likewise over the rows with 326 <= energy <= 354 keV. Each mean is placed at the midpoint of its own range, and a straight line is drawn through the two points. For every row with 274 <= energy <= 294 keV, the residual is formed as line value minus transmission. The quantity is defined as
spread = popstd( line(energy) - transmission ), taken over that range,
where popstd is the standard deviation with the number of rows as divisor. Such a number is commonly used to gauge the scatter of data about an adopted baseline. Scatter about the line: 21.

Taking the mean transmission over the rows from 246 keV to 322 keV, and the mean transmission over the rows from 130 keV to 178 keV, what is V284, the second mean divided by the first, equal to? 1.15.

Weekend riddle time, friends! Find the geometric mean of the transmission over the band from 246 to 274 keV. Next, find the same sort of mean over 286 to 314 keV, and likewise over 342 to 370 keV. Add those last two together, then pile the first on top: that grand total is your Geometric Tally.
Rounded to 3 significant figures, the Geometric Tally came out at 733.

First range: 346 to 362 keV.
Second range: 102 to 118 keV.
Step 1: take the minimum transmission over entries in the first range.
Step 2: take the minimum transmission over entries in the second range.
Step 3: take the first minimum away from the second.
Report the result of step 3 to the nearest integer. 48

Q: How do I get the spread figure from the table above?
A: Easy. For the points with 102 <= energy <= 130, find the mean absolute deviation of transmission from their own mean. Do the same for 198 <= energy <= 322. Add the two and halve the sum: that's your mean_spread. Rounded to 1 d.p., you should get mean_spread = 11.5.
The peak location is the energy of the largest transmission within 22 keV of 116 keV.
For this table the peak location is 132.0 keV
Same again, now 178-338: 276.0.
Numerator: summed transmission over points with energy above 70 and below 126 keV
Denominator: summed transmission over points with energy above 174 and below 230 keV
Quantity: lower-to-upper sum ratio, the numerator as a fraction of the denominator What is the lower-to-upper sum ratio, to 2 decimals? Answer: 1.08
